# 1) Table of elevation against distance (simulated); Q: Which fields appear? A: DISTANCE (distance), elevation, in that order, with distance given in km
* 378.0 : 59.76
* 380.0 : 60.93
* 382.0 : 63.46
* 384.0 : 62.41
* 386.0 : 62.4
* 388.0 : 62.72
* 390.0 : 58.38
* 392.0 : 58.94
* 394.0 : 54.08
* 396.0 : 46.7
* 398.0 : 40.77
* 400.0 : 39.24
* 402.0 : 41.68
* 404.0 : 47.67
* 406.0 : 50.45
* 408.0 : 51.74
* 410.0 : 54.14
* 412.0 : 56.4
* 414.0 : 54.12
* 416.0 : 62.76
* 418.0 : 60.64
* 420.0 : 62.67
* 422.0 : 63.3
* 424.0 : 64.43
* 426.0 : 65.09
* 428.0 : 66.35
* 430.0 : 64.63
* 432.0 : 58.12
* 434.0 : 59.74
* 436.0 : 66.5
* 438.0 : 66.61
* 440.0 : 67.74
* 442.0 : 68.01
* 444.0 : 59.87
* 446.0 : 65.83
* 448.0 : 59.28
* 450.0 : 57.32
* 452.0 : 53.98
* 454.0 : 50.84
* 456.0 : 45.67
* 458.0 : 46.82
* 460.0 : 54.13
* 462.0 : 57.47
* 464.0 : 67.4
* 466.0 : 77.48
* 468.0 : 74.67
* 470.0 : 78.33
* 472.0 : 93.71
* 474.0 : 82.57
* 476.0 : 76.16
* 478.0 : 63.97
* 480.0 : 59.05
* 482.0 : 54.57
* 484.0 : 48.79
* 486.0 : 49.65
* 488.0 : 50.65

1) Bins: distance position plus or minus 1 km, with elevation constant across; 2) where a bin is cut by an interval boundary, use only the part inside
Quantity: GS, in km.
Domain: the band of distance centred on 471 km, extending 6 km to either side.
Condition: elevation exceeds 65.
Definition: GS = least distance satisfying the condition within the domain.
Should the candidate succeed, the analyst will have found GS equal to 466.0 km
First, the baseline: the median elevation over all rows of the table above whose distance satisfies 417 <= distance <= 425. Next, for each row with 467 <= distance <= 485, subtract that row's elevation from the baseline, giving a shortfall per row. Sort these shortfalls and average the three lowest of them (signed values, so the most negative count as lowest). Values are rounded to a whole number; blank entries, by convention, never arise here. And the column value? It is -22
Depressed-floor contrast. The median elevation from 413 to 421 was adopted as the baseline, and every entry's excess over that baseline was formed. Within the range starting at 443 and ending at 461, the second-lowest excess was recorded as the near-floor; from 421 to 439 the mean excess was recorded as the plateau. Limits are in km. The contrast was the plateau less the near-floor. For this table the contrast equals 17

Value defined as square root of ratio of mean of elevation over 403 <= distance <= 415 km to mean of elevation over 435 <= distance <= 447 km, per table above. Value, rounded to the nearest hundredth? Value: 0.89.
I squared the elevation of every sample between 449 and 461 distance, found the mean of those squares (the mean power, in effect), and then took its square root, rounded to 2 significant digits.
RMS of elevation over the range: 52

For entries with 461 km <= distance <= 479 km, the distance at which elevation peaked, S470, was 472.0 km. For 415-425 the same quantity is 424.0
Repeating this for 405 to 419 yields 416.0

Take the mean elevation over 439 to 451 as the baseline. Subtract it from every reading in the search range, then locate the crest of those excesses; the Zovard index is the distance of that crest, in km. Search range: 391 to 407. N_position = 392.0 km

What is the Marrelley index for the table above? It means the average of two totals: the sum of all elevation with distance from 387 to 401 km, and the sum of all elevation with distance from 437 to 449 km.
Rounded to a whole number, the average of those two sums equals 374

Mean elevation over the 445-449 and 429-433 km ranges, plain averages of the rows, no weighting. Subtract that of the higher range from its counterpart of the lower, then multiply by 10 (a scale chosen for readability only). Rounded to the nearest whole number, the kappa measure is -12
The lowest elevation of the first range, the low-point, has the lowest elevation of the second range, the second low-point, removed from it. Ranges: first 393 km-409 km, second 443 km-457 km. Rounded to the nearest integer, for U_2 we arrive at -6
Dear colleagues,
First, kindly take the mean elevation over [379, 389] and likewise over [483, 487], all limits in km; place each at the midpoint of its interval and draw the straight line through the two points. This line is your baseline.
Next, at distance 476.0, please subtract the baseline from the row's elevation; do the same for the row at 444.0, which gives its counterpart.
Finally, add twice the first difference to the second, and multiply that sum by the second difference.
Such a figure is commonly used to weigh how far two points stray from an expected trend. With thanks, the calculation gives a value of 302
